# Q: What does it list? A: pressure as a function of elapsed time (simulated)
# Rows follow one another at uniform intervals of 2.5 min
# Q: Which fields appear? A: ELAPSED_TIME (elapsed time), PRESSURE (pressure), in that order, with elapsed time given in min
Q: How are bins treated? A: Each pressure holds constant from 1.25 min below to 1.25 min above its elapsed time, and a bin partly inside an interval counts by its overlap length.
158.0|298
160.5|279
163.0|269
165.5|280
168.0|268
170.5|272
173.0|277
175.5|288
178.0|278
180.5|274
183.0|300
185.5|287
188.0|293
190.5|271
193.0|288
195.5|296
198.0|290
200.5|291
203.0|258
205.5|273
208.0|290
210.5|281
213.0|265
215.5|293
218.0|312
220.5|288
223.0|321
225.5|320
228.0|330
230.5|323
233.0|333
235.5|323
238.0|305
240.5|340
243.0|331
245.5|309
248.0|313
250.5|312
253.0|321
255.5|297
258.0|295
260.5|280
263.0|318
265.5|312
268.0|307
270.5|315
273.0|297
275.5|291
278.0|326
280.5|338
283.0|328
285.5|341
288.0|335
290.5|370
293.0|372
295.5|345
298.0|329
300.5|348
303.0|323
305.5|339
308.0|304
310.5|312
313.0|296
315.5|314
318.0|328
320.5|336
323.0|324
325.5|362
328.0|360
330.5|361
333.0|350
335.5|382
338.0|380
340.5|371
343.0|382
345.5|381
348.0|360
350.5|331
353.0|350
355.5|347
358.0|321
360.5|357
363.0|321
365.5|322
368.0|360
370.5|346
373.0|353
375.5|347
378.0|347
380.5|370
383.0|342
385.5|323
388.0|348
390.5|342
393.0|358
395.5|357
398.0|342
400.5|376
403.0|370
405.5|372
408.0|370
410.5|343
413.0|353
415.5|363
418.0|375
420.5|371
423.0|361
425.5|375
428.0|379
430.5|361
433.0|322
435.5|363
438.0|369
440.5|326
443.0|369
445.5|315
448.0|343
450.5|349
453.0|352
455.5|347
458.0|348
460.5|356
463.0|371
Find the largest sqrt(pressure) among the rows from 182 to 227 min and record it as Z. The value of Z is 17.9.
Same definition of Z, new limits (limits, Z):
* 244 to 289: 18.5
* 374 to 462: 19.5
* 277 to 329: 19.3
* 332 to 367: 19.5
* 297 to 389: 19.5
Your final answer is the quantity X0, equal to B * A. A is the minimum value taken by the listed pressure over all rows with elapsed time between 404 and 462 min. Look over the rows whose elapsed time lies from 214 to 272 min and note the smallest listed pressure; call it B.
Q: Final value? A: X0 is 88200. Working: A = 315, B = 280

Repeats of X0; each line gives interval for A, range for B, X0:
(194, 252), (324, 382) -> 82818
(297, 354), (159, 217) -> 76368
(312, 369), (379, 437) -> 95312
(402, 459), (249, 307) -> 88200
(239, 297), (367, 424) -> 90440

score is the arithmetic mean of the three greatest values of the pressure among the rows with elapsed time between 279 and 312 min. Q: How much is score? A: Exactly 363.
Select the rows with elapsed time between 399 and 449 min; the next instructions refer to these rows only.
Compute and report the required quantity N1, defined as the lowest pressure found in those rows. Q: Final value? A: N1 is 315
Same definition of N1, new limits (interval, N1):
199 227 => 258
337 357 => 331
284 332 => 296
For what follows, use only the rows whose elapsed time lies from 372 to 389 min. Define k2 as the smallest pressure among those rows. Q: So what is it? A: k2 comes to 323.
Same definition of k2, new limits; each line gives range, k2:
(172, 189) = 274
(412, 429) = 353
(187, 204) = 258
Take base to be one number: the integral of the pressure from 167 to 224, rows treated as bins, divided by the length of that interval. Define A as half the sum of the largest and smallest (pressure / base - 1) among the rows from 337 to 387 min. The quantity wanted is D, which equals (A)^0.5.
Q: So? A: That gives 0.48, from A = 0.23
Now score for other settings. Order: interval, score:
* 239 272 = 331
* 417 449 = 376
